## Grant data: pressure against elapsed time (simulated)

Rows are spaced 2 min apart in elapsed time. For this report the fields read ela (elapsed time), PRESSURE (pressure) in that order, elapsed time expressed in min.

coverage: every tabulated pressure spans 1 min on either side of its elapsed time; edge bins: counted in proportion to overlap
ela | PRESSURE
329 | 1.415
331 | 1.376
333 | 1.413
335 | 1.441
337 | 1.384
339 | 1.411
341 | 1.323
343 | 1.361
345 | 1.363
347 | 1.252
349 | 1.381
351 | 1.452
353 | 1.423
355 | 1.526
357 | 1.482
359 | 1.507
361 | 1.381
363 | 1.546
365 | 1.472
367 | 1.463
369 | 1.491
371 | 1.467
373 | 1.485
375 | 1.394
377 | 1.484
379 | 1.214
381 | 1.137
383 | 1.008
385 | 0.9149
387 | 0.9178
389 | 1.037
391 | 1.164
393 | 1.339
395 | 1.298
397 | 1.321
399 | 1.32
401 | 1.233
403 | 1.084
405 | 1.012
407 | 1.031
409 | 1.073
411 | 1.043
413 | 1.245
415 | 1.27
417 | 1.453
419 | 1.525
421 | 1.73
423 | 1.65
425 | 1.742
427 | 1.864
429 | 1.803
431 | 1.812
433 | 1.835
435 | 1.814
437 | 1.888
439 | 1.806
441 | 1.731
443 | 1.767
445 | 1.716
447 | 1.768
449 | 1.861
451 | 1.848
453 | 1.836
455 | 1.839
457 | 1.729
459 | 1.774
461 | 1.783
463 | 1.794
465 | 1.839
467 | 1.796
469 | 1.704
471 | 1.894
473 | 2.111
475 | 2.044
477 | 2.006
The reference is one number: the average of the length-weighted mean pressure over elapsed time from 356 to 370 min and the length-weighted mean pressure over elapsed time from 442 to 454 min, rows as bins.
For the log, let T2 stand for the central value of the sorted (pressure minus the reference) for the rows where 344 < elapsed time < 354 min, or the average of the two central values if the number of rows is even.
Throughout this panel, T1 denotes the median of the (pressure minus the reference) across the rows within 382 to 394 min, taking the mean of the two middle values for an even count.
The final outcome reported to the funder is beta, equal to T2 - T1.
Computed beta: 0.36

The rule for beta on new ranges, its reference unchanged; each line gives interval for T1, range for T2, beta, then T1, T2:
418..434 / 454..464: 0.01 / 0.1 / 0.145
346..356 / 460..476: 0.39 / -0.2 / 0.179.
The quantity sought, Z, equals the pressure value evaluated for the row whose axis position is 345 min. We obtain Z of 1.363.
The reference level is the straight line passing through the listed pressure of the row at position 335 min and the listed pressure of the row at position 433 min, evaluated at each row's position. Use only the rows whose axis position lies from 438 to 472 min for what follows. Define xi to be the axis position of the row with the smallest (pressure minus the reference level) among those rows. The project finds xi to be 469 min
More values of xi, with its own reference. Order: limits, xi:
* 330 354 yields 347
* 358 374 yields 361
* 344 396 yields 387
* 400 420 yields 405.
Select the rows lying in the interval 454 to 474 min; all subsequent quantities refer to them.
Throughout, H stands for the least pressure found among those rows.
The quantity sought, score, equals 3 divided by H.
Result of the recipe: 1.8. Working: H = 1.704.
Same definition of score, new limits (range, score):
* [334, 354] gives 2.4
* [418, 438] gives 2.0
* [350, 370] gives 2.2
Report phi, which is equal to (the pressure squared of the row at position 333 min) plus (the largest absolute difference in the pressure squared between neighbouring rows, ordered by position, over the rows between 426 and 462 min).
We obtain 2.39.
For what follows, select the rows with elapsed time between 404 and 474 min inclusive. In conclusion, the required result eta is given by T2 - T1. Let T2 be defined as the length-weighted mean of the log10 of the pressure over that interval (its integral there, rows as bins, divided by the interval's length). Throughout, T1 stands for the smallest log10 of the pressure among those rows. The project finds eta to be 0.21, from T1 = 0.01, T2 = 0.21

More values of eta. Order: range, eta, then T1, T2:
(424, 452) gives 0.02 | 0.23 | 0.26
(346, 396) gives 0.16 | -0.04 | 0.12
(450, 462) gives 0.02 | 0.24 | 0.26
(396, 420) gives 0.08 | 0.01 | 0.08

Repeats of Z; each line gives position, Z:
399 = 1.32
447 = 1.768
